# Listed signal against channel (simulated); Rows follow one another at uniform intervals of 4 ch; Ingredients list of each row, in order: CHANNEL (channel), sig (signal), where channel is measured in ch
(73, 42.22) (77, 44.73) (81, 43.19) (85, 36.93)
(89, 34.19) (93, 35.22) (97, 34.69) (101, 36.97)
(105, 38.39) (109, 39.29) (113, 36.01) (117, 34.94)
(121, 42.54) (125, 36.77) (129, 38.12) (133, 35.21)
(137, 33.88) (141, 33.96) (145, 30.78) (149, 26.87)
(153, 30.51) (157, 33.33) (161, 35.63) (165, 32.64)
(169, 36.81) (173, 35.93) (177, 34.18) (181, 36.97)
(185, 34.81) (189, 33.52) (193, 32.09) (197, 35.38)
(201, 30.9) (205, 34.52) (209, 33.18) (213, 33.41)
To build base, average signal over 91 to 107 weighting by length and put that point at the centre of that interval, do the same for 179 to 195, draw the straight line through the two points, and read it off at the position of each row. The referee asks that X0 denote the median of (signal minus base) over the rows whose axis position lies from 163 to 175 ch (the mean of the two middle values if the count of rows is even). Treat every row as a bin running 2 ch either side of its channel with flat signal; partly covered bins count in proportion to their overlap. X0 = 1.3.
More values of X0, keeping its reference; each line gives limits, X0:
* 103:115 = 2.2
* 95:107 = 0.7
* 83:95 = -1.2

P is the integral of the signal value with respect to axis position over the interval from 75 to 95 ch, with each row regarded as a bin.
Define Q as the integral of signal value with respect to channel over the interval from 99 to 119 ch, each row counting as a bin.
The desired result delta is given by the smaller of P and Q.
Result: 742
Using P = 777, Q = 742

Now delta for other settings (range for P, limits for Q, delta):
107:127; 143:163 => 628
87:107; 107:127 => 718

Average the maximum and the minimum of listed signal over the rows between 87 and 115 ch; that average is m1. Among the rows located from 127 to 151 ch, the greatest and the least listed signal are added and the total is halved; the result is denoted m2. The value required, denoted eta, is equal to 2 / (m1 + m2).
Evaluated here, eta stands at 0.0289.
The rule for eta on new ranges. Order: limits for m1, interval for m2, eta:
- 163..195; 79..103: 0.0273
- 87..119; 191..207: 0.0286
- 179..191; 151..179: 0.0290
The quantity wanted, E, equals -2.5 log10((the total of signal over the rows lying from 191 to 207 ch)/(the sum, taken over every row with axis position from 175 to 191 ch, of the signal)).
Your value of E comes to 0.05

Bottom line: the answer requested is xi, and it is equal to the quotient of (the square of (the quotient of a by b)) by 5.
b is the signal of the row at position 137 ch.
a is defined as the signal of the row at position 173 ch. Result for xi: 0.22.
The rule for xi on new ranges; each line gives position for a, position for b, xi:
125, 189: 0.24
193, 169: 0.15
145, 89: 0.16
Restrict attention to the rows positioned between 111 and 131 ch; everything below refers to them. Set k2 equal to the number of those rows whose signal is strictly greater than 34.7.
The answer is 5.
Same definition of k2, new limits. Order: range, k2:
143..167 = 1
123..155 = 3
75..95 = 4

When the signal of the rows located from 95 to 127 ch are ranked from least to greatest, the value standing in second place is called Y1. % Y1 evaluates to 34.94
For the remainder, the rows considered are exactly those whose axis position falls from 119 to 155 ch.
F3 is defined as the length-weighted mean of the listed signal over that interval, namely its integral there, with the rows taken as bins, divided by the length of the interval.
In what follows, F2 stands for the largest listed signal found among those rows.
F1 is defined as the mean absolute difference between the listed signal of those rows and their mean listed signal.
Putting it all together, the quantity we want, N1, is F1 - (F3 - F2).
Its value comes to 11.7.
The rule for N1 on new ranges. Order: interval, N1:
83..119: 4.4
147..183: 5.8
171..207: 4.1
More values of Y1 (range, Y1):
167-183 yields 35.93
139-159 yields 30.51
